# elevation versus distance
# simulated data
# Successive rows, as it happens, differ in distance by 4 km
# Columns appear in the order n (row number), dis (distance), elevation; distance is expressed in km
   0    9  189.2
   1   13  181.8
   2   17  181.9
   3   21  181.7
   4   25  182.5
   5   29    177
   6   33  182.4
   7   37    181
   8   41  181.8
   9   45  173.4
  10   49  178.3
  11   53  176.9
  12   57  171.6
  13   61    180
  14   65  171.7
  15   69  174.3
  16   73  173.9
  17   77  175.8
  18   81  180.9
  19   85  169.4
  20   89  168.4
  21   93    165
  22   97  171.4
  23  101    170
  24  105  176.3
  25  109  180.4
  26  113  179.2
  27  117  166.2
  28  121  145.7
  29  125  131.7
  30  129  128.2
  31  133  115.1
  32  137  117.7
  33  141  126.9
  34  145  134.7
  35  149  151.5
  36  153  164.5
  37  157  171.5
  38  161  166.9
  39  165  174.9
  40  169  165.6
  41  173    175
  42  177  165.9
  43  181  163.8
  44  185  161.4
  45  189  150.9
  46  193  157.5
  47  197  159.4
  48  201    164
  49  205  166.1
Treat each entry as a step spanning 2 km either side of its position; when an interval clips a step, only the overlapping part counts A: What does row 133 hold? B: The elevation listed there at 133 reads 115.1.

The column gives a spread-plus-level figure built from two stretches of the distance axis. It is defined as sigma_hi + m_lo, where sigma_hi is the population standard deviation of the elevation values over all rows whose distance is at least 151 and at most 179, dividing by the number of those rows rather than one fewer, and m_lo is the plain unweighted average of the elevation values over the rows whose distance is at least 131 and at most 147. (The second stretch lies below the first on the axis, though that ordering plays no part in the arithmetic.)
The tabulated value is 128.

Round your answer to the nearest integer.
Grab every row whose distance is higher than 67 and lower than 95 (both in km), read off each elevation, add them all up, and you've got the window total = 1208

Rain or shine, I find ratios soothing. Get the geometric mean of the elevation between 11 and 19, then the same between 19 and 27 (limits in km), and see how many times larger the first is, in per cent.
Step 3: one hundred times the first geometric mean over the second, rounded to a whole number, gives 100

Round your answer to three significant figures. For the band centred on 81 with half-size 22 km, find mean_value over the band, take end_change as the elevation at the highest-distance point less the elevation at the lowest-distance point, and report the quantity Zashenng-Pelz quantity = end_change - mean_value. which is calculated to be -183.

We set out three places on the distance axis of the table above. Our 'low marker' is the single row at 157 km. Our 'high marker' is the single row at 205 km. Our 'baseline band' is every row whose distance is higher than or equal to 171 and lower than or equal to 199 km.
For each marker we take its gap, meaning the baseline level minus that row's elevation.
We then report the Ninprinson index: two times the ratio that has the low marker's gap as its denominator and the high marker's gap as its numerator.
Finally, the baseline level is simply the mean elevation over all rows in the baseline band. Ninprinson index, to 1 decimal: 0.9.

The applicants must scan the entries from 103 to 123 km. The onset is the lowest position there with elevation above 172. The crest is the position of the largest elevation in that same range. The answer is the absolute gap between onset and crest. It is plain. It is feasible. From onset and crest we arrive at 4 km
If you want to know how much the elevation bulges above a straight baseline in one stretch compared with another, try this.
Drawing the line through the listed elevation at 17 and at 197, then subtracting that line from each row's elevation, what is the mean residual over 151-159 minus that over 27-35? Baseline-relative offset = 3.8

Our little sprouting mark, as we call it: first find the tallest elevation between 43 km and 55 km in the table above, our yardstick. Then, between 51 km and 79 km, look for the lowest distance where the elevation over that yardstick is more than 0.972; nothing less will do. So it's 53 km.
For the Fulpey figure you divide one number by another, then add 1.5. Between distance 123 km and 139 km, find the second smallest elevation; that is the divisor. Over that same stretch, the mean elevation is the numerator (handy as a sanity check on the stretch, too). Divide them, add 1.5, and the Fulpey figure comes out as 2.55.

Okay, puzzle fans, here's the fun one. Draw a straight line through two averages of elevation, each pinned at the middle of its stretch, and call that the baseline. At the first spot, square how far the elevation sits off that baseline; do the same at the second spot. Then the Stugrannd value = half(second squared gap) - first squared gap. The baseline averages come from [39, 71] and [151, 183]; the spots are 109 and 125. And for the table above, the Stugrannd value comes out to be 721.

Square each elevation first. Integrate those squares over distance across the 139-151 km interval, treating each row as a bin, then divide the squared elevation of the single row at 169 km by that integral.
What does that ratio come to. 0.120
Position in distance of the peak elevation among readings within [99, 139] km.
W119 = 109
